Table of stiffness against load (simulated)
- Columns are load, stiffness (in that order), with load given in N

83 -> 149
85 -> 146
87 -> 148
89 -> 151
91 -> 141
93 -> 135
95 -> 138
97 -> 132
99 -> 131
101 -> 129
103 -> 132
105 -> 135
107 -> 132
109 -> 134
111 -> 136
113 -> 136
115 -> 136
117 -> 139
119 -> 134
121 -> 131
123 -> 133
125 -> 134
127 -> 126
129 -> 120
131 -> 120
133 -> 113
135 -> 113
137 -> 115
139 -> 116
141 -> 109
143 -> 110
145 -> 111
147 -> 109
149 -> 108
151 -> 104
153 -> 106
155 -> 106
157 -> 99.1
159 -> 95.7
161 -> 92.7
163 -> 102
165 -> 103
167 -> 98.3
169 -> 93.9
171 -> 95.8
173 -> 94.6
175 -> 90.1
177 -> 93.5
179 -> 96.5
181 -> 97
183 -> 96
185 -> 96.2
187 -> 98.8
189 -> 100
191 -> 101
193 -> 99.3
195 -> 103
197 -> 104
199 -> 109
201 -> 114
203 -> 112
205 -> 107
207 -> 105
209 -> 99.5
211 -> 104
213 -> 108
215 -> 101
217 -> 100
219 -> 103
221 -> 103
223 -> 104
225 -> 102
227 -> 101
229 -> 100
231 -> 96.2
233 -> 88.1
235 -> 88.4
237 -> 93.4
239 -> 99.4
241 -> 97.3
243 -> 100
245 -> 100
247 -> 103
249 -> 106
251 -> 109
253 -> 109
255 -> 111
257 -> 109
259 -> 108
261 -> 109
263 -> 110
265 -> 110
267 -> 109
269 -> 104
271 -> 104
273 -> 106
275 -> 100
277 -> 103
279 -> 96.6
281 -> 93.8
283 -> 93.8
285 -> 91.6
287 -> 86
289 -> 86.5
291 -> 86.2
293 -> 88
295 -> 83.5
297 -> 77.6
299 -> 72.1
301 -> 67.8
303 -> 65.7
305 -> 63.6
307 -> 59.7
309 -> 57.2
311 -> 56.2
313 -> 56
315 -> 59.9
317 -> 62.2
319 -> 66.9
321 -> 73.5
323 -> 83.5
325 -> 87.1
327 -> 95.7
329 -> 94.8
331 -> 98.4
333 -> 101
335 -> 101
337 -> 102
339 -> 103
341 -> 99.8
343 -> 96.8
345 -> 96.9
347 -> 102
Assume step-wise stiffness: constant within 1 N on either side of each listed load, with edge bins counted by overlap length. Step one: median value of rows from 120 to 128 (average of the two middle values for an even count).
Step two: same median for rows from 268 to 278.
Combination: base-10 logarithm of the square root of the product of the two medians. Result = 2.07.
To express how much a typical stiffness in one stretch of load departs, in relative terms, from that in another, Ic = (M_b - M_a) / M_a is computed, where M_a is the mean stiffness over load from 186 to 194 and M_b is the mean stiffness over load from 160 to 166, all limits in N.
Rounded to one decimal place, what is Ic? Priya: 0.0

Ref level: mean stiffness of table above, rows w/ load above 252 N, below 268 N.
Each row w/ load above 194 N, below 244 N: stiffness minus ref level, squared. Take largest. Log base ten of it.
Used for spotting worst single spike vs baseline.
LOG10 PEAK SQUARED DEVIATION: 2.7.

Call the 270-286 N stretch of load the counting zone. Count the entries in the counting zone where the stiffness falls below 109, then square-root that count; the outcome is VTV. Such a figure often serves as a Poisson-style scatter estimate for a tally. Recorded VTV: 2.8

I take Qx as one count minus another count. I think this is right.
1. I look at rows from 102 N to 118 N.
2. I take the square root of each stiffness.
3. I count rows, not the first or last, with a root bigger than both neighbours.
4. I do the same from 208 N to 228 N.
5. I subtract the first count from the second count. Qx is 1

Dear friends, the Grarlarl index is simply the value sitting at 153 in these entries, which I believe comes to 106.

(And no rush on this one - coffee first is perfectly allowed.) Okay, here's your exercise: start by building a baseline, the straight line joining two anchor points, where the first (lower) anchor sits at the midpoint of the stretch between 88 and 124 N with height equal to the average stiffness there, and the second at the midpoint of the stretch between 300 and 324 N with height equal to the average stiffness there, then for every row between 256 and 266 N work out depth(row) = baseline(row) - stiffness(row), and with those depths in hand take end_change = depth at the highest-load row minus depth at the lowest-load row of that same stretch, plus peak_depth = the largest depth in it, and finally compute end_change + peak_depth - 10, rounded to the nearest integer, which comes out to -39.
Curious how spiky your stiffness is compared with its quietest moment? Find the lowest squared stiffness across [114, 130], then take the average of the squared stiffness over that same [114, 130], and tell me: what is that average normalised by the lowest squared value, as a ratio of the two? 1.21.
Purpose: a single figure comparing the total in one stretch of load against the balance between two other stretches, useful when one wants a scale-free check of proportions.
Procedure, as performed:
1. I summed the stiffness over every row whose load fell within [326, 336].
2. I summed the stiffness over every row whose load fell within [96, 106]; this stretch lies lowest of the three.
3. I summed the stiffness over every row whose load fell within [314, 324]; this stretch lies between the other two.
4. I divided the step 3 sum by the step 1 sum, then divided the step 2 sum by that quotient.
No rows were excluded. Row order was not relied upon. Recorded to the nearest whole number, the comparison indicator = 935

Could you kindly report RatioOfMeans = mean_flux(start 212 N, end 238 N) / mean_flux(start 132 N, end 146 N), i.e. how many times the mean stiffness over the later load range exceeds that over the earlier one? 0.88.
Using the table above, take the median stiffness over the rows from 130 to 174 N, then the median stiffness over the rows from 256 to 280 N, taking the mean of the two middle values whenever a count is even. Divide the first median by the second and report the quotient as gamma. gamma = 0.99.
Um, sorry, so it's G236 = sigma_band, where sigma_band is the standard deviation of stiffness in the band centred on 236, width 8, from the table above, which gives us 5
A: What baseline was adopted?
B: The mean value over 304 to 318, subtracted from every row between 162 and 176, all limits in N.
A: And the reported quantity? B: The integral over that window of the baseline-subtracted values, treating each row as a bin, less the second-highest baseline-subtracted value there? 483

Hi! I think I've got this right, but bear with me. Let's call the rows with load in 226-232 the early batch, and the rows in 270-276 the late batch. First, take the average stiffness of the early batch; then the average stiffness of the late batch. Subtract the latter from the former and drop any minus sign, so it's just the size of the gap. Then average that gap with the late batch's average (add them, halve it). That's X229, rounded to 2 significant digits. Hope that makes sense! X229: 54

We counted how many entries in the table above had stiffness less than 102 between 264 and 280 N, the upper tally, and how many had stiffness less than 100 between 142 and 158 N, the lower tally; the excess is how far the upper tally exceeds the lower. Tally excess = 1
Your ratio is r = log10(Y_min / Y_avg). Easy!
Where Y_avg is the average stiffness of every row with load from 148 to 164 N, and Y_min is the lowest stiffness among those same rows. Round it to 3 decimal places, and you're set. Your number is -0.040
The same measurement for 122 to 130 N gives -0.029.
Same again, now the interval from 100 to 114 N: -0.015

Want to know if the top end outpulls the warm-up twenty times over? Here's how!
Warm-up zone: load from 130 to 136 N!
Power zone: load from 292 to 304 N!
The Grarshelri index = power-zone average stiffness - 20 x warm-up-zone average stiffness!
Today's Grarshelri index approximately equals -2231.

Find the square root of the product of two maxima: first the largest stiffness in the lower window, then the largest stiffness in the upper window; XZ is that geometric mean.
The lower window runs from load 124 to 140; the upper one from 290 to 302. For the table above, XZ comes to 109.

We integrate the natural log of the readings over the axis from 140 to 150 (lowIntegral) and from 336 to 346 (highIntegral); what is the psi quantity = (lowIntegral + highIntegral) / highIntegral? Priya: 2.02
